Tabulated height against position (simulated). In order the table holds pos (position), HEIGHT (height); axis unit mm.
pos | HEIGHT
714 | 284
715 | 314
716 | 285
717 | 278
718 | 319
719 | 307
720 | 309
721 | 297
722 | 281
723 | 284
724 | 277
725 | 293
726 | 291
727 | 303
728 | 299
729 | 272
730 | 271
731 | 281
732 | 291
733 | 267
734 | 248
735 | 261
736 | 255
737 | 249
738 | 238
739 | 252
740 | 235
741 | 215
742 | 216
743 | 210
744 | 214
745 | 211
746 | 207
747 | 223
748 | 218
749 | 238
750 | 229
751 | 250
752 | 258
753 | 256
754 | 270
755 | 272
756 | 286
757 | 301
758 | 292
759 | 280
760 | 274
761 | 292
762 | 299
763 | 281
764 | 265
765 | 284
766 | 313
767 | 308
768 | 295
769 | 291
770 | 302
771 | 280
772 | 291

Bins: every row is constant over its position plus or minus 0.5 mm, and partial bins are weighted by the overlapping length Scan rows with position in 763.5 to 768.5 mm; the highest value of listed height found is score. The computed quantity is 313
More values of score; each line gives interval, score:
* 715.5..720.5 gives 319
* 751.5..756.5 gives 286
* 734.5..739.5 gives 261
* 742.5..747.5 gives 223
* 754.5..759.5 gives 301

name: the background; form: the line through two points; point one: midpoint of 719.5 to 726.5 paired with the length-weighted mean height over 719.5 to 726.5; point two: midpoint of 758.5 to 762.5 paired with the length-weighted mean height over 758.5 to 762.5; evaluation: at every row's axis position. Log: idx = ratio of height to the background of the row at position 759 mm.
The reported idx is 0.98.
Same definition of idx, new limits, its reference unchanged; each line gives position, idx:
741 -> 0.75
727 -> 1.05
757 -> 1.05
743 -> 0.73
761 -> 1.02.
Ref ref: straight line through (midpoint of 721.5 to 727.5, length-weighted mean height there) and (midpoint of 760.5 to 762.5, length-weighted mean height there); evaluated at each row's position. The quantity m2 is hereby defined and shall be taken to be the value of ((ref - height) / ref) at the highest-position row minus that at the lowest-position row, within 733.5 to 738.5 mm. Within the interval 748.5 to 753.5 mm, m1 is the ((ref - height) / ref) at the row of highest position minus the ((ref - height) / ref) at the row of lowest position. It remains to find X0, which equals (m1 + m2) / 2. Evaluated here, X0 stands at -0.01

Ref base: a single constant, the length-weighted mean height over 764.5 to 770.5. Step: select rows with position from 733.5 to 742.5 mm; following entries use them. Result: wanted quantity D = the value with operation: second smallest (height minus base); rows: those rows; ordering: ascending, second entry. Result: -83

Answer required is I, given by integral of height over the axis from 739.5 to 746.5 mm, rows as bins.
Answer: 1508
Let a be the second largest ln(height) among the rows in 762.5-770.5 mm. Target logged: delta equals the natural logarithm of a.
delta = 1.75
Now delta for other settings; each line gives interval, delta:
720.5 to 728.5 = 1.74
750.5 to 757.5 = 1.73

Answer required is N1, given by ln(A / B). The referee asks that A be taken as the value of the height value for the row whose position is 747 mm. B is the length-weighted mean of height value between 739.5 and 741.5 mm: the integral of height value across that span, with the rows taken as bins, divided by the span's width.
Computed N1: -0.01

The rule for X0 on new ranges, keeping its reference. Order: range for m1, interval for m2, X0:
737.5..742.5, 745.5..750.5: 0.00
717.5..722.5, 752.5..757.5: -0.01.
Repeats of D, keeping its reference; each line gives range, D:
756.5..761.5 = -19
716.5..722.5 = -18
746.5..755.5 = -76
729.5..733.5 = -28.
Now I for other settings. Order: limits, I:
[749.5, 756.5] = 1821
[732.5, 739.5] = 1770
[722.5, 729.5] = 2019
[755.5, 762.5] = 2024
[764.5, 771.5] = 2073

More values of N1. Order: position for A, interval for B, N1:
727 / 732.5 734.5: 0.16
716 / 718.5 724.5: -0.03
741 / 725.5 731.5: -0.29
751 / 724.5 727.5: -0.17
